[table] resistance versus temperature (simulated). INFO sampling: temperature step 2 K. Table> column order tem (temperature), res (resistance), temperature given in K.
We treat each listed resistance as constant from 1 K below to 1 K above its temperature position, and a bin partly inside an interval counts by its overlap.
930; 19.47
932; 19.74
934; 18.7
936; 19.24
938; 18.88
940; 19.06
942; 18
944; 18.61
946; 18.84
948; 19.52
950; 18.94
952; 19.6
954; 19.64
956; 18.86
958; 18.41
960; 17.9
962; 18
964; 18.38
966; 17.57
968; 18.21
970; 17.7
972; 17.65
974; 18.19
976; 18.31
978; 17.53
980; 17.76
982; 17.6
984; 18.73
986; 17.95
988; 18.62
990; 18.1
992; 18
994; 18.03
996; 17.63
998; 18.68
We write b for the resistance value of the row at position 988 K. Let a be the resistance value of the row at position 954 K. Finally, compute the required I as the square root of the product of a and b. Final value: 19.1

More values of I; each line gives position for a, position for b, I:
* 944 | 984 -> 18.7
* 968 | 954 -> 18.9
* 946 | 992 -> 18.4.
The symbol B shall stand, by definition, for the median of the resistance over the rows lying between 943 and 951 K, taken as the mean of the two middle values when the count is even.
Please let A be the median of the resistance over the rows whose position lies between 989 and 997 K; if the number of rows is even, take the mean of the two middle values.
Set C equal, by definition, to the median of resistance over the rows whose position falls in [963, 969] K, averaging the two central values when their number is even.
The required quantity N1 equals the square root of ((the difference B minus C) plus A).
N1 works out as 4.324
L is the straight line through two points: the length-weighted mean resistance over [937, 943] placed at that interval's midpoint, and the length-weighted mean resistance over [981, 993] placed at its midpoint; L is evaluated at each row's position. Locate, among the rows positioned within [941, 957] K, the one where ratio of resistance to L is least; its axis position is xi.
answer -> 942 K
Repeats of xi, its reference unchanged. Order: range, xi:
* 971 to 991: 978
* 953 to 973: 966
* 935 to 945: 942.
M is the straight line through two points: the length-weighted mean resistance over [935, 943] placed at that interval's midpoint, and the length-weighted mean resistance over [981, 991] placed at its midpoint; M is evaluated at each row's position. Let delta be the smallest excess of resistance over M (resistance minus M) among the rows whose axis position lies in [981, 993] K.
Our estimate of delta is -0.65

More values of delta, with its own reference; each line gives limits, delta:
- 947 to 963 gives -0.63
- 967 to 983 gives -0.77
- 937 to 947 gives -0.76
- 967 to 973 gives -0.73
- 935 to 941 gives 0.07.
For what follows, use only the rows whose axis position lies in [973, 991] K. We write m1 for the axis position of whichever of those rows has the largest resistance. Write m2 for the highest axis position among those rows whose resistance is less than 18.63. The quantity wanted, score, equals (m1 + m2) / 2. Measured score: 987 K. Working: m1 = 984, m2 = 990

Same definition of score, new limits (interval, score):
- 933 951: 946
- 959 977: 970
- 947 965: 959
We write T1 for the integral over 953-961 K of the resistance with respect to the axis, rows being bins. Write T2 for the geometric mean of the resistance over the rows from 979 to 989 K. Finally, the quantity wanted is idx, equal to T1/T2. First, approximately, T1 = 150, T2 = 18.13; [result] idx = 8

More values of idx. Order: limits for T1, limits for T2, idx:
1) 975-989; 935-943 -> 13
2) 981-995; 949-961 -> 13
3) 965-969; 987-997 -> 4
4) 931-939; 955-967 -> 8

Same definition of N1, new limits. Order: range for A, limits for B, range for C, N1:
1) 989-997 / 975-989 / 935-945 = 4.133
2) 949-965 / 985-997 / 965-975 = 4.353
